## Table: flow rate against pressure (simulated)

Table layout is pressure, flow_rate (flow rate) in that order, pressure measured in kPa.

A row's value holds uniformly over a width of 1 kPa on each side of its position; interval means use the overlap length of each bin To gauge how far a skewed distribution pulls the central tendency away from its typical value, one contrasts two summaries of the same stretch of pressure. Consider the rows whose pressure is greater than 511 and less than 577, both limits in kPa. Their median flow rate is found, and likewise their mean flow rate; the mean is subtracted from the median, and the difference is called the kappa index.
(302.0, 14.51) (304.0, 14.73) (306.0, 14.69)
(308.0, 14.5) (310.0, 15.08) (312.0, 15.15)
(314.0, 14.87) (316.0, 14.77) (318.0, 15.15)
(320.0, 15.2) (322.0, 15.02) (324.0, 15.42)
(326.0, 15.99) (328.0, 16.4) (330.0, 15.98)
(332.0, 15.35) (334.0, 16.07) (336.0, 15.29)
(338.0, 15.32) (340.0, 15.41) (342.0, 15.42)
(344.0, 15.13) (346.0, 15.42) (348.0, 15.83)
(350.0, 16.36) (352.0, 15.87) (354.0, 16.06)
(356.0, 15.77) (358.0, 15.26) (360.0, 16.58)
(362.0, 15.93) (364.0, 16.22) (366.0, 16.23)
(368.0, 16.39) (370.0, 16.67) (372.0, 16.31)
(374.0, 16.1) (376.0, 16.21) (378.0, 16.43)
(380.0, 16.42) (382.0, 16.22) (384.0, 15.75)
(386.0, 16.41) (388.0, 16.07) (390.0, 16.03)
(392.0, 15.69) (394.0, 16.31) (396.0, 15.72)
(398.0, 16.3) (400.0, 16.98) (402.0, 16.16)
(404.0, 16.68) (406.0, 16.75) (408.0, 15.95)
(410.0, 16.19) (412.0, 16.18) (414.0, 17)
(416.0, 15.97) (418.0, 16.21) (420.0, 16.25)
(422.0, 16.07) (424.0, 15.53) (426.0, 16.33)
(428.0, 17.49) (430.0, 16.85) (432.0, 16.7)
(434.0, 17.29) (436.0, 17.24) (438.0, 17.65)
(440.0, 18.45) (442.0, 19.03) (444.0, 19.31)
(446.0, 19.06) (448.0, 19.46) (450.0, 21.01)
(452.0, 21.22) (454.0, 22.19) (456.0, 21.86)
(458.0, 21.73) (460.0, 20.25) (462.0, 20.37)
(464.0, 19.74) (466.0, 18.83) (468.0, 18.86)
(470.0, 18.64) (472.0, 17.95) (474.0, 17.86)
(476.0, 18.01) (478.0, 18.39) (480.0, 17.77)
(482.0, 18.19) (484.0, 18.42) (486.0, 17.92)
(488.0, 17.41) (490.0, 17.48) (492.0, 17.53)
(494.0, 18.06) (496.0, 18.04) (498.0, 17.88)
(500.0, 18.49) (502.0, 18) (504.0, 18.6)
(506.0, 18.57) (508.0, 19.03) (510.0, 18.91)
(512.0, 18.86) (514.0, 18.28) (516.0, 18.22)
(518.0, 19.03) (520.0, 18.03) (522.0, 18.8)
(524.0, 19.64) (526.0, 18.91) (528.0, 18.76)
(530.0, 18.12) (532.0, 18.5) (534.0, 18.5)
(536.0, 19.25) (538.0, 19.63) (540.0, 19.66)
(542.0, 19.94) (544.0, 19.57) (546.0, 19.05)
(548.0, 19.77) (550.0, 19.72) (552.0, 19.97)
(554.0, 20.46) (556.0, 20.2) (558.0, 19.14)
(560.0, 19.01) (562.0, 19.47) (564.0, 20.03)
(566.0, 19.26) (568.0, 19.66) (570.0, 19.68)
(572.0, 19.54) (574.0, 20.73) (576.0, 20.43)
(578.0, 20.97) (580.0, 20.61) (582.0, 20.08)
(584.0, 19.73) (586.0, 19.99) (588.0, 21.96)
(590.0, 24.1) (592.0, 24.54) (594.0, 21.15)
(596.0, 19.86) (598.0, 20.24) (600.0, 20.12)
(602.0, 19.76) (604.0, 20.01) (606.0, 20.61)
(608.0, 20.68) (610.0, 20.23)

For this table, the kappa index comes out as 0.14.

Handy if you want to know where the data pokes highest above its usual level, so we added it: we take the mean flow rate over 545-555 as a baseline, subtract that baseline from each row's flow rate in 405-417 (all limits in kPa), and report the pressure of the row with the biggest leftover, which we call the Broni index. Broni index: 414.0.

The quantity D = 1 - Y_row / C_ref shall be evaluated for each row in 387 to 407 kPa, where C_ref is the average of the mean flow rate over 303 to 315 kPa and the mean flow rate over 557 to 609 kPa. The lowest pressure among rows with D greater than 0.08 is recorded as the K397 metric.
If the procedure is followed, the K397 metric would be 388.0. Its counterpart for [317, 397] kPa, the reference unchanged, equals 318.0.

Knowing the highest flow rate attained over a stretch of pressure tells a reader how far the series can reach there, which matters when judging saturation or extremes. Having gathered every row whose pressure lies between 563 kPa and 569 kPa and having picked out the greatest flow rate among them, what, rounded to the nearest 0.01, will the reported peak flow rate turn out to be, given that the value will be 20.03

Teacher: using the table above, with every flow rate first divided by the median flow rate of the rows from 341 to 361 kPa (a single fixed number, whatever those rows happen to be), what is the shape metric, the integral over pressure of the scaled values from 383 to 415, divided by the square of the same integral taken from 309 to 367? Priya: 0.010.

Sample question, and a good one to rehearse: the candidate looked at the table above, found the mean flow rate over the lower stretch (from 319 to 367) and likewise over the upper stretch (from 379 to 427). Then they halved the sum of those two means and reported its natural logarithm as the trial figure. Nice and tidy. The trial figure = 2.77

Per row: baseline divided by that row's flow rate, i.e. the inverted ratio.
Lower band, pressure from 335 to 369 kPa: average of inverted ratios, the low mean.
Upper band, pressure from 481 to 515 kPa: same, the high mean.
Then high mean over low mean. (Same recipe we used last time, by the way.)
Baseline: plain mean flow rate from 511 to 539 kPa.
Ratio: 0.87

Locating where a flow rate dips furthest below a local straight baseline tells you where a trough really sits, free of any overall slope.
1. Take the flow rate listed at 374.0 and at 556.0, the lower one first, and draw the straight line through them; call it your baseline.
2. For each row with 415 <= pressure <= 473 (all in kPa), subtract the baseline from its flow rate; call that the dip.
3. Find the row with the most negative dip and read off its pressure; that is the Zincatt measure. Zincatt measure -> 424.0 kPa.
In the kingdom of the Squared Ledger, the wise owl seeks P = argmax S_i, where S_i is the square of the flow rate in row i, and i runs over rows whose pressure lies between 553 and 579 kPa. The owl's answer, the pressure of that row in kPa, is 578.0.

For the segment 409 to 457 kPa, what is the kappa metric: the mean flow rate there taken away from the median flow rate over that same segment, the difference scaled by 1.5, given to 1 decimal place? -1.0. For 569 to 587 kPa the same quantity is -0.2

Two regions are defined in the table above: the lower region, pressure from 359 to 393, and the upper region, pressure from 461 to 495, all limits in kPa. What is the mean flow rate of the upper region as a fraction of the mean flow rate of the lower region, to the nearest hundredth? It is 1.13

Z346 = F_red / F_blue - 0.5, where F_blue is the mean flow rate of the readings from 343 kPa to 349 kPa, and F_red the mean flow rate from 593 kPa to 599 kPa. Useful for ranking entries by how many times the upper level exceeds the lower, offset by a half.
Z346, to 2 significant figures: 0.82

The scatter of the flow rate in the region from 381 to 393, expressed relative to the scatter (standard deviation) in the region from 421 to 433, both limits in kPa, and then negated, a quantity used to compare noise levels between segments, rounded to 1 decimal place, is -0.4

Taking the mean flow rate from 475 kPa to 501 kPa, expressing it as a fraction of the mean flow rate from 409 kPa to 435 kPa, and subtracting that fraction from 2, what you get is 0.91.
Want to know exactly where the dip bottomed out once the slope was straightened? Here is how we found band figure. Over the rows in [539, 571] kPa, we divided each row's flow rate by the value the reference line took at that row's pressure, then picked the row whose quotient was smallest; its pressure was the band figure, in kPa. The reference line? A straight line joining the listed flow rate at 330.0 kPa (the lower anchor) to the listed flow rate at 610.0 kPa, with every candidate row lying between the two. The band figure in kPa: 560.0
